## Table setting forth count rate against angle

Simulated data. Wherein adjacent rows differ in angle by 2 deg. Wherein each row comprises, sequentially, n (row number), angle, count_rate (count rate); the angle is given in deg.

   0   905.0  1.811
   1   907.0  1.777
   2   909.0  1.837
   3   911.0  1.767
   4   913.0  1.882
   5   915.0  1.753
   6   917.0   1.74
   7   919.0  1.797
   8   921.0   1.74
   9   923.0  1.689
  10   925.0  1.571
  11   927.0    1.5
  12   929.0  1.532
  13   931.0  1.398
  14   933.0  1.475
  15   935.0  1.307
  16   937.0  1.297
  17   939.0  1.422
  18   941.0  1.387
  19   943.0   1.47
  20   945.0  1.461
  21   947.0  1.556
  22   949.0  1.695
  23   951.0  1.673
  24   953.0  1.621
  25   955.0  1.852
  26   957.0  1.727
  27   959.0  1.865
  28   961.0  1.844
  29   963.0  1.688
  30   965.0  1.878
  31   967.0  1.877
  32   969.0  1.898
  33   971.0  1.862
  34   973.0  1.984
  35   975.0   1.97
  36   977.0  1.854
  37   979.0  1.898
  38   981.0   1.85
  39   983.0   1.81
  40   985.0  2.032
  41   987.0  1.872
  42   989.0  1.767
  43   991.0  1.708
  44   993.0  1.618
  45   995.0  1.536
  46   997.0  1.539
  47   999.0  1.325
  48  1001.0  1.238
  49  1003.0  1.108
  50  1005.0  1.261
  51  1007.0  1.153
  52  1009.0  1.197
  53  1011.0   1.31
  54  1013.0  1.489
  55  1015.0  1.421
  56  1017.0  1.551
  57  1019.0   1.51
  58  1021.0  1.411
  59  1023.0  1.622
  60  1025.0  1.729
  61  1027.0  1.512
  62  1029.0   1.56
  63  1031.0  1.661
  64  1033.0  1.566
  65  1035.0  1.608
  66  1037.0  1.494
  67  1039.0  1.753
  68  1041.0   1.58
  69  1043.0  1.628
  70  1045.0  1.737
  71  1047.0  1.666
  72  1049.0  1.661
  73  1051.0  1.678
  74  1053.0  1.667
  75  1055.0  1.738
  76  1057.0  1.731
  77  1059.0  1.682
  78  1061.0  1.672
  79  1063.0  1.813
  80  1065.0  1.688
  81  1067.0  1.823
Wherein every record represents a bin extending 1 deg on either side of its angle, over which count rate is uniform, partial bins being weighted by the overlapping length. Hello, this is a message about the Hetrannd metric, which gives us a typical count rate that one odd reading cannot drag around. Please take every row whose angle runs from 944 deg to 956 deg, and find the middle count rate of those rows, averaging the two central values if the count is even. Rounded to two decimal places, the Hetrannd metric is 1.65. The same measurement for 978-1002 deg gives 1.74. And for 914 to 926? 1.74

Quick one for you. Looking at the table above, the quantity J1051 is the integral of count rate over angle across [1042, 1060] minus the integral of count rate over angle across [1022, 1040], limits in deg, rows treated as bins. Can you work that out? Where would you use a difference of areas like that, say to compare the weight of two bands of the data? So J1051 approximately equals 1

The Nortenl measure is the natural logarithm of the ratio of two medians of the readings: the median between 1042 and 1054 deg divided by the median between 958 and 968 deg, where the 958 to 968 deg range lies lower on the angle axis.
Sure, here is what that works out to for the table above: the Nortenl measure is -0.1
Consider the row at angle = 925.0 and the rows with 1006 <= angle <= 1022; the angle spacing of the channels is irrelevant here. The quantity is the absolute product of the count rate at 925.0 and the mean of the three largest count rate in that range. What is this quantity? 2.4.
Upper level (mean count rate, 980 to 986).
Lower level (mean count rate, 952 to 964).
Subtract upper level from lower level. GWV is -0.1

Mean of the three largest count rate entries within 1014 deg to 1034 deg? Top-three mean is 1.67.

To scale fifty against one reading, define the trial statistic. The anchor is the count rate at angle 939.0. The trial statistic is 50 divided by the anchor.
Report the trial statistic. 35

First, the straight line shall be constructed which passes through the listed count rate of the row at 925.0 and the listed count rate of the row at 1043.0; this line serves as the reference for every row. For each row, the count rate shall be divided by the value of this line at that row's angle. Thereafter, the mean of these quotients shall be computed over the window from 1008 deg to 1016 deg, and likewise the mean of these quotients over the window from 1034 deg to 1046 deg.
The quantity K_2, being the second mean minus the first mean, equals 0.16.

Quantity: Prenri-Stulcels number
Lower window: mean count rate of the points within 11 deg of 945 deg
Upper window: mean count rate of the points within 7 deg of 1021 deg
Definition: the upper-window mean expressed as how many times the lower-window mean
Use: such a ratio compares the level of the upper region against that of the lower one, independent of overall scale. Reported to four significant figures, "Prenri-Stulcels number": 1.010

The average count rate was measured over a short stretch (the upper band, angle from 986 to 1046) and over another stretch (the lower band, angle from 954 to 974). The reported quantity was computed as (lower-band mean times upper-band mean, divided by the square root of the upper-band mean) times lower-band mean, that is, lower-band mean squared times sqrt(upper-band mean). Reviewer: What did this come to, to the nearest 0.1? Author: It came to 4.2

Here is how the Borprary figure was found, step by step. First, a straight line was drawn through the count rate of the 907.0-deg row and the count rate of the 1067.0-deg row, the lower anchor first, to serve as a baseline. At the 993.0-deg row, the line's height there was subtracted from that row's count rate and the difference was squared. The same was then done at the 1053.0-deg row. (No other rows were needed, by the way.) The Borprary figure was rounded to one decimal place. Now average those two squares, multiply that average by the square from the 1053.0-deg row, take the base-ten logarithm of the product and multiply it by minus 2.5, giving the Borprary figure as 8.0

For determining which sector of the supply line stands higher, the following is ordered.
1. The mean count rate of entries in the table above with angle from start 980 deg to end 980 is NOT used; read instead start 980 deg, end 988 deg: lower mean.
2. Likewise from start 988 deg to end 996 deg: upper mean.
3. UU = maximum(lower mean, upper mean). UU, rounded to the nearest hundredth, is 1.89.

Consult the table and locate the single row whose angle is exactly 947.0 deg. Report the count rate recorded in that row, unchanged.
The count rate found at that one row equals 1.556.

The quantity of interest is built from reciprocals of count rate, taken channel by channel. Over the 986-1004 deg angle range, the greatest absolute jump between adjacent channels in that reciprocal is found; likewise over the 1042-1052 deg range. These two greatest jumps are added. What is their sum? 0.14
